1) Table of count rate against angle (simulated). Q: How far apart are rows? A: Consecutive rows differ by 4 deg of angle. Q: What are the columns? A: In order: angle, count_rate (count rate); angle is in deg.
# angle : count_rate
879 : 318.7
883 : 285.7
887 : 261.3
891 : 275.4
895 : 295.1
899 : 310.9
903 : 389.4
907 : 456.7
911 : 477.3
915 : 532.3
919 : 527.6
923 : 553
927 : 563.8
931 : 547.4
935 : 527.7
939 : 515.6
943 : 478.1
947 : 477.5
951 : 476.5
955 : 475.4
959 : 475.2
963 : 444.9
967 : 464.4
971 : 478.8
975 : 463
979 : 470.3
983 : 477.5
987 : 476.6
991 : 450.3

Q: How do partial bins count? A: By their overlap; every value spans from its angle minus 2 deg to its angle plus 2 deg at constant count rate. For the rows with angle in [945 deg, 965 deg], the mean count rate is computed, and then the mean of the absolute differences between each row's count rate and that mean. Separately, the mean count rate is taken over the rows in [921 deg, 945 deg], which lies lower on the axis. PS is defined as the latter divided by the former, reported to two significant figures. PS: 53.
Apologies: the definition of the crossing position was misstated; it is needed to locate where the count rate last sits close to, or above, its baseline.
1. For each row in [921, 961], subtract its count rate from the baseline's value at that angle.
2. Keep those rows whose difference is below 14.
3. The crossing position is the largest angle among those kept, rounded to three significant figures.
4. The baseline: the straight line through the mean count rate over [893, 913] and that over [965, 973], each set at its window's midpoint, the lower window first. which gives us 959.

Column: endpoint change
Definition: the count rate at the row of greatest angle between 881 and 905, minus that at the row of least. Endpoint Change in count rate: 104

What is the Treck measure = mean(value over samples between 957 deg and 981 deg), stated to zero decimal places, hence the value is 466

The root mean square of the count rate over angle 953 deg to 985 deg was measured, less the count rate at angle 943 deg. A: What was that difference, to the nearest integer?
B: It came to -9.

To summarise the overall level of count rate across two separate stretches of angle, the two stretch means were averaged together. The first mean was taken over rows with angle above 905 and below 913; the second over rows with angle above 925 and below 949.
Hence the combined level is 493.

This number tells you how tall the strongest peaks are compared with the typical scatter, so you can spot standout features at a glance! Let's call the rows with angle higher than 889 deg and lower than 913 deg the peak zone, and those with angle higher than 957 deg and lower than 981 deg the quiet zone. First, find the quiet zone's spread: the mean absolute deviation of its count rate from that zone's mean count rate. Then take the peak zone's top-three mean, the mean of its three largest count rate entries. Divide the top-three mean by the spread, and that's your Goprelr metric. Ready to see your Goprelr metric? 51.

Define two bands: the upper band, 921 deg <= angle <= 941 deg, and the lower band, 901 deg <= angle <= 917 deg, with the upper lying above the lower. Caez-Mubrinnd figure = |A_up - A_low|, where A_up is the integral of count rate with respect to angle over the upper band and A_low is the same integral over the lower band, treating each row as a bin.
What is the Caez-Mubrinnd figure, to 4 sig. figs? 3407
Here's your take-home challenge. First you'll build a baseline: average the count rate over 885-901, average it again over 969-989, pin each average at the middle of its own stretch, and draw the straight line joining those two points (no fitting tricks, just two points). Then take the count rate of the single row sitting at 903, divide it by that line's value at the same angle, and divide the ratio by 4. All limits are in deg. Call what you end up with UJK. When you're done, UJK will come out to 0.32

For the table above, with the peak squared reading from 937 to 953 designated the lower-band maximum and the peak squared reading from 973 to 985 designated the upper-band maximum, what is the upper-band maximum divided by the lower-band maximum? 0.9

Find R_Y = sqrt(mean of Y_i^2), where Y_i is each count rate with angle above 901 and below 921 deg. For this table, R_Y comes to 480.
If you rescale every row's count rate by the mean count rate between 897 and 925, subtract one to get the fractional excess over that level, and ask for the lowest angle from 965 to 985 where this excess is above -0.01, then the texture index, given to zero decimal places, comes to 967 deg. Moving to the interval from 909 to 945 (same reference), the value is 911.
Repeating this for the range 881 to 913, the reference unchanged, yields 911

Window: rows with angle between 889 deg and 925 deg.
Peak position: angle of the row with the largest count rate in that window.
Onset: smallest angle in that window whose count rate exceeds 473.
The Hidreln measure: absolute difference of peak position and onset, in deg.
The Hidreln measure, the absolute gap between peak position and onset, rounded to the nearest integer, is 12 deg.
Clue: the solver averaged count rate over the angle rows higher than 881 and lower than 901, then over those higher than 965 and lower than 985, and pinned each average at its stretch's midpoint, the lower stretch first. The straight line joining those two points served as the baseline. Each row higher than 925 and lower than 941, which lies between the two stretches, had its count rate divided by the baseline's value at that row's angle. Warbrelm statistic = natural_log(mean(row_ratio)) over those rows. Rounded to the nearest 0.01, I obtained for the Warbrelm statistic 0.36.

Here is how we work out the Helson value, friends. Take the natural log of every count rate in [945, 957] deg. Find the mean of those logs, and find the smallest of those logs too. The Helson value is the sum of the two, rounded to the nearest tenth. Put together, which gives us 12.3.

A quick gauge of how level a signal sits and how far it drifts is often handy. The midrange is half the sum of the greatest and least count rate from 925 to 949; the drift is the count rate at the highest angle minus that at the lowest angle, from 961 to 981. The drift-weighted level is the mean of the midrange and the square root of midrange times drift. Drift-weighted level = 318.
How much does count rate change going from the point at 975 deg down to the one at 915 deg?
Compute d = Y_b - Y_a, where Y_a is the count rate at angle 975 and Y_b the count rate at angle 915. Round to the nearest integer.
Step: 69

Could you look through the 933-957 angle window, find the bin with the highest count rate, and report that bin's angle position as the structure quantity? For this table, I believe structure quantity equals 935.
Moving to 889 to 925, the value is 923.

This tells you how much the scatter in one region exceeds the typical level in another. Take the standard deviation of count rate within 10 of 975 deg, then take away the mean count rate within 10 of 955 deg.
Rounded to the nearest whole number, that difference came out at -463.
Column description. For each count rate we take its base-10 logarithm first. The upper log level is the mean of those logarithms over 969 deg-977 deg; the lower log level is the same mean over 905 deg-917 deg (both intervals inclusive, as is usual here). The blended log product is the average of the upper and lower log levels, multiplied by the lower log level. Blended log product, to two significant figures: 7.2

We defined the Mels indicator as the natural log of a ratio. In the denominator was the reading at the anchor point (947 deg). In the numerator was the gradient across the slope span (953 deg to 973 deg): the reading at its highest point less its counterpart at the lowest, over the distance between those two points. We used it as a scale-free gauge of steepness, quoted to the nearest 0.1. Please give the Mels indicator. -7.7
